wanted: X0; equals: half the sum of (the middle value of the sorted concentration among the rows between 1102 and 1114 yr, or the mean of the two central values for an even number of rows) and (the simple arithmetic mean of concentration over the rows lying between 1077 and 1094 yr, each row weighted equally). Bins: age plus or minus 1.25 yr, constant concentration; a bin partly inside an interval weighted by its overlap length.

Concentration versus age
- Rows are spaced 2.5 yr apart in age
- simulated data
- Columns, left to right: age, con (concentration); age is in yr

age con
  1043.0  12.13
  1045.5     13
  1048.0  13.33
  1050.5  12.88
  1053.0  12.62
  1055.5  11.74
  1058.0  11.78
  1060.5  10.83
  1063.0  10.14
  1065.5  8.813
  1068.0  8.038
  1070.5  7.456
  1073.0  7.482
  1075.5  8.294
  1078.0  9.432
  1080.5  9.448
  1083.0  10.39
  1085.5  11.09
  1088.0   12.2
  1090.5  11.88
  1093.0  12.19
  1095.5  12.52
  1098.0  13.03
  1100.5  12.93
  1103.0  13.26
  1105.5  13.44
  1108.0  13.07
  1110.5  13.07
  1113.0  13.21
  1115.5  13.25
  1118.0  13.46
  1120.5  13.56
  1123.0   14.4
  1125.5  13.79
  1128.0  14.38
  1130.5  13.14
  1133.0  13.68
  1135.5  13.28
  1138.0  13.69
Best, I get 12.1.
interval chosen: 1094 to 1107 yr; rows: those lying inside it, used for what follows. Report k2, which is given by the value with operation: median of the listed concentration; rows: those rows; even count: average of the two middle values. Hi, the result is 13.0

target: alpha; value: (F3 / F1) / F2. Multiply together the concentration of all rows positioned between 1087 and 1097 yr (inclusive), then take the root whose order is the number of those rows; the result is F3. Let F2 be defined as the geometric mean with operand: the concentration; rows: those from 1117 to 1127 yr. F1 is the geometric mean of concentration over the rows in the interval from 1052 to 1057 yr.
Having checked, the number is 0.07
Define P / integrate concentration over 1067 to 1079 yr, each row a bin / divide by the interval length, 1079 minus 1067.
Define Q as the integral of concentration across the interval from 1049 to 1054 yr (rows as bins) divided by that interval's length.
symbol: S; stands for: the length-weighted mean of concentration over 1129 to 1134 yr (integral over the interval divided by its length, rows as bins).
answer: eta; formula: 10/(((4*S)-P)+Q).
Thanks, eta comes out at 0.17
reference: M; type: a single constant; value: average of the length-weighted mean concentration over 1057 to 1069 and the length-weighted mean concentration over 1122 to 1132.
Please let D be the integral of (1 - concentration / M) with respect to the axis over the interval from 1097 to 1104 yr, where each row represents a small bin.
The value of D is -0.7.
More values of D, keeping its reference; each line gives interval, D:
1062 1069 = 1.7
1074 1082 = 1.9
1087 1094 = -0.1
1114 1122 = -1.0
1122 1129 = -1.3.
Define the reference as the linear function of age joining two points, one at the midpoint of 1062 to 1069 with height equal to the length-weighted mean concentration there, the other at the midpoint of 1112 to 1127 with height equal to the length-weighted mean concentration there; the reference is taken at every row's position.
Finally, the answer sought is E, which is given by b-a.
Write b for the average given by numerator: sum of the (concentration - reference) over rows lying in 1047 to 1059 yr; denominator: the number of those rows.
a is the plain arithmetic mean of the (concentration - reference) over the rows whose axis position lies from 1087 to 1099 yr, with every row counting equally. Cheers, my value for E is 3.5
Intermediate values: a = 1.0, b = 4.6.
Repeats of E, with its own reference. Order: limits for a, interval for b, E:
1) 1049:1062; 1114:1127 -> -3.9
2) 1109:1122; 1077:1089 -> 0.0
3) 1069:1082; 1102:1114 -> 2.0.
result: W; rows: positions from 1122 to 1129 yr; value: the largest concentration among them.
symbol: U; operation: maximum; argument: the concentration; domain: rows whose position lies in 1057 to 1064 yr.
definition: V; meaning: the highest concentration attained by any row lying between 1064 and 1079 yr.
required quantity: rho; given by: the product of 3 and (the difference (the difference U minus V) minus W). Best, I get -36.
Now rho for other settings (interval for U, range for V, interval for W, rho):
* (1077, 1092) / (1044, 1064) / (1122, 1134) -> -47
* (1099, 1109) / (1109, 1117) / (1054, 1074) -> -35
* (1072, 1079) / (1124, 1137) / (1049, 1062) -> -53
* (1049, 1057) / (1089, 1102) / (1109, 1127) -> -44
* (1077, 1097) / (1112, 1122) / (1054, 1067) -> -38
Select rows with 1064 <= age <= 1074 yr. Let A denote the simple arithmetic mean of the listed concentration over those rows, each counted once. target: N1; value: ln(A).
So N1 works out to 2.07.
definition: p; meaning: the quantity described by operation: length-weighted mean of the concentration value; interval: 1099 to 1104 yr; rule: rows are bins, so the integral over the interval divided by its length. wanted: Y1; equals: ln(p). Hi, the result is 2.57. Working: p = 13.1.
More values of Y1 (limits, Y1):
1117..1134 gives 2.62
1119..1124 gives 2.63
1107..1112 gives 2.57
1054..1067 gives 2.37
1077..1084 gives 2.28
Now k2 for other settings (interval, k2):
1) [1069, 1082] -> 8.3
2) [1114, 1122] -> 13.5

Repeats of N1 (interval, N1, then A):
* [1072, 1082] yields 2.16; 8.7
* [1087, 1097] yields 2.50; 12.2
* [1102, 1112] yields 2.58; 13.2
